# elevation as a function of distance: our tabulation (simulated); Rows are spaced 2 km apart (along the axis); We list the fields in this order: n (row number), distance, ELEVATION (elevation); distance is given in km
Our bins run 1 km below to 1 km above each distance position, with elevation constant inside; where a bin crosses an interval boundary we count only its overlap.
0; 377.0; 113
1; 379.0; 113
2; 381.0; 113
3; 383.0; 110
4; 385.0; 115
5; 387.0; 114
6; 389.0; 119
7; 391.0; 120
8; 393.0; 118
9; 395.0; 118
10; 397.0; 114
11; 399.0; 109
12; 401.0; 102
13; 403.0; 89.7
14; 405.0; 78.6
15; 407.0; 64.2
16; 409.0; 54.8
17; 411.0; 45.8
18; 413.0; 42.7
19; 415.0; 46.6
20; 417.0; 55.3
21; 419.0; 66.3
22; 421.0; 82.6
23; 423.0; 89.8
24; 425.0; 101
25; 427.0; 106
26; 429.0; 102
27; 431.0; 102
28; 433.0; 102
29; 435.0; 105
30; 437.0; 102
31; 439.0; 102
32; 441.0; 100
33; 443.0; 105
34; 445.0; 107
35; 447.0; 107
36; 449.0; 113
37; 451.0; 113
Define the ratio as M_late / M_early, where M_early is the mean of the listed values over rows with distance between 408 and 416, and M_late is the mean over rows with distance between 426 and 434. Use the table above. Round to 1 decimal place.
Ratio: 2.2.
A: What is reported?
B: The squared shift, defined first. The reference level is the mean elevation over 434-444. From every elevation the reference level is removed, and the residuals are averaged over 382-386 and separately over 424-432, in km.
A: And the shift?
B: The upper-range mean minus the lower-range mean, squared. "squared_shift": 95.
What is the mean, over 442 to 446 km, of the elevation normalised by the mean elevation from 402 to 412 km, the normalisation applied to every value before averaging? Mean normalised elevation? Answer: 1.6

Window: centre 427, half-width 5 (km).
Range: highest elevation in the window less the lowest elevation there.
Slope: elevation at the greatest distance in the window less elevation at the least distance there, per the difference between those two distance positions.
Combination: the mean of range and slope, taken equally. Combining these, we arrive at 8.9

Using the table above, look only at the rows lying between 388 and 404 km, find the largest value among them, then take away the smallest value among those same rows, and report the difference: 30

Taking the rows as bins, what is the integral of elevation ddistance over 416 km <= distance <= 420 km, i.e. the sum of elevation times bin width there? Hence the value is 243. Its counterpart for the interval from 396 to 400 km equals 446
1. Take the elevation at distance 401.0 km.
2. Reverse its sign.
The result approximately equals -102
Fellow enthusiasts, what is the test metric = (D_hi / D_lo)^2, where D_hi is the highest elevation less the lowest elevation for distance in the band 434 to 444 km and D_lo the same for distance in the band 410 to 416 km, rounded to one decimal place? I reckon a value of 1.6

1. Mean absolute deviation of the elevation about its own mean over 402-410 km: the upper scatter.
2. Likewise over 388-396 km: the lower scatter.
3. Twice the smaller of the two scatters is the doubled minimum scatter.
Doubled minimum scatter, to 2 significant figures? 1.5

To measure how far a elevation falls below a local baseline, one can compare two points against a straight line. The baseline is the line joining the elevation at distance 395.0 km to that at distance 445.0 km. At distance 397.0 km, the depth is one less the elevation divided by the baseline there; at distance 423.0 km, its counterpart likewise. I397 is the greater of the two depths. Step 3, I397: 0.20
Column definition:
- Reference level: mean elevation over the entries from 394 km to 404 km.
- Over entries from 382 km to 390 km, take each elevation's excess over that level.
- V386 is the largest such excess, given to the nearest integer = 12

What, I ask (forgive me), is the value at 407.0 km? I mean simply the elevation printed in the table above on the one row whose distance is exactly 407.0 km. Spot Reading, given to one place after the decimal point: 64.2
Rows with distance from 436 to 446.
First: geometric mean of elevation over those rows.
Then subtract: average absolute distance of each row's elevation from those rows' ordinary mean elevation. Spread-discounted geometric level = 101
